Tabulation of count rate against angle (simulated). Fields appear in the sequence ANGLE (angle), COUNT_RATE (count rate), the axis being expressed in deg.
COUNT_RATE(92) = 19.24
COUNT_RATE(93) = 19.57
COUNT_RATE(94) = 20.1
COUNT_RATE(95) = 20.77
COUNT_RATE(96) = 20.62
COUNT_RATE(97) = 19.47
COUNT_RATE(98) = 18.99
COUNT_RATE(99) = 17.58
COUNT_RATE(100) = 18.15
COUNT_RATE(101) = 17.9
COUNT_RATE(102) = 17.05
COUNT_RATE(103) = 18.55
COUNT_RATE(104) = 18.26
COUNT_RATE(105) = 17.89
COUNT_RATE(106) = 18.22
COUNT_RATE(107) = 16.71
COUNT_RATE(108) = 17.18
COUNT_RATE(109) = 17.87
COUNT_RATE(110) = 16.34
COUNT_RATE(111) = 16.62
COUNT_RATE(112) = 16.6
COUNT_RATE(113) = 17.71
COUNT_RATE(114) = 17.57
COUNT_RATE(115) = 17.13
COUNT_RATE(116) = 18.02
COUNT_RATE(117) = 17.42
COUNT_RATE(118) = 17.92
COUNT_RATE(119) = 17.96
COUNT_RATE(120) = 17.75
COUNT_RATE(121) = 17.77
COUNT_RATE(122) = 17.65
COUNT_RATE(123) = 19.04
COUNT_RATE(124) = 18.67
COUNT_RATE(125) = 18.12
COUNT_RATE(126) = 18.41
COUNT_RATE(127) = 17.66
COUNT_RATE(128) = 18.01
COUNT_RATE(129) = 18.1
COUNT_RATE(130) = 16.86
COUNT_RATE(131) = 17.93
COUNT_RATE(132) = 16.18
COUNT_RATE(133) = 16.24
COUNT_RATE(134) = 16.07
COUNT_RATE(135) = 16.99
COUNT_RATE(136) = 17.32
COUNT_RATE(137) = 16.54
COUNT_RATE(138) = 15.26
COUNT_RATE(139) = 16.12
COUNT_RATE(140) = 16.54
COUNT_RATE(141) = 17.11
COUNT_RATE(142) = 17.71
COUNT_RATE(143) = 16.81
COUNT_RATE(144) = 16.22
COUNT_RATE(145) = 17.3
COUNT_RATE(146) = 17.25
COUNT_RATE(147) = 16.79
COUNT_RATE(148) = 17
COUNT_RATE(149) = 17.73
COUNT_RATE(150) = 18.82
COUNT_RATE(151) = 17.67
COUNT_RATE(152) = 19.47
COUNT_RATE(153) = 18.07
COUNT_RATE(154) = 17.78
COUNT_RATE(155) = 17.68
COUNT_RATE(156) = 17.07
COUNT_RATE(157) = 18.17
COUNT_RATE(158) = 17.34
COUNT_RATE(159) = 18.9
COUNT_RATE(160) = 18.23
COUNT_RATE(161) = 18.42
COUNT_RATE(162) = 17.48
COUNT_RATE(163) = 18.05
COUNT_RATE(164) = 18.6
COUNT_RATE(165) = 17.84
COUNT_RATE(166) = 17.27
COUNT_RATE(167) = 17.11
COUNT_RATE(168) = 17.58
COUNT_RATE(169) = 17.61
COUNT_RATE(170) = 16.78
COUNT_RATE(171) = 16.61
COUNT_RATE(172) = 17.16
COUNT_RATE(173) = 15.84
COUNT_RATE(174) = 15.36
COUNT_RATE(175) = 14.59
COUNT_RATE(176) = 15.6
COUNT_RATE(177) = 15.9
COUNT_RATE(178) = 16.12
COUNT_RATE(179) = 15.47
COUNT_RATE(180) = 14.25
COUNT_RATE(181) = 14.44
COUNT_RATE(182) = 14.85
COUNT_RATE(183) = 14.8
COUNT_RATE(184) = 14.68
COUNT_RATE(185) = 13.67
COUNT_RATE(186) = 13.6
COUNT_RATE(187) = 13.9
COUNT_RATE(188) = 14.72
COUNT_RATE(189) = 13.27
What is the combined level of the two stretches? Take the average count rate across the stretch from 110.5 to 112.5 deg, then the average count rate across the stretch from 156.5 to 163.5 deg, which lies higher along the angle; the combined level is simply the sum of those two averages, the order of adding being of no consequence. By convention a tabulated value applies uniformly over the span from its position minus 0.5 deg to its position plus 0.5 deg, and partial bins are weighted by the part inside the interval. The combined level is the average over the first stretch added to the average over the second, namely 34.7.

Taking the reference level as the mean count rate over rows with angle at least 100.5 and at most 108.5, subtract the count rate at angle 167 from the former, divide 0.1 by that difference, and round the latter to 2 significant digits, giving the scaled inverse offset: 0.16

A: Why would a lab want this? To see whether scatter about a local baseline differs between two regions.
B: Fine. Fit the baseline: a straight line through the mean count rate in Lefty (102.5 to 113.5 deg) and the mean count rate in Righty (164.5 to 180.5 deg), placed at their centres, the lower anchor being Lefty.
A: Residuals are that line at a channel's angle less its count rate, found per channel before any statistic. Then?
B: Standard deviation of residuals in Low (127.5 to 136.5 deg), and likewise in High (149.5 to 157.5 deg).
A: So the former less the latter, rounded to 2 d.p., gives 0.06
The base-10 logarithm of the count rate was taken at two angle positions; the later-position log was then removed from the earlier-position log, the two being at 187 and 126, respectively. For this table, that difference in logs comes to 0.12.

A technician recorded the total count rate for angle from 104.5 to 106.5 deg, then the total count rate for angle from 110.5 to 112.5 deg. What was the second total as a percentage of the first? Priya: 92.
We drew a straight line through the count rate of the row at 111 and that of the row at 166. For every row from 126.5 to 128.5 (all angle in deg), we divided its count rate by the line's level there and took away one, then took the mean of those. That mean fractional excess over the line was 0.06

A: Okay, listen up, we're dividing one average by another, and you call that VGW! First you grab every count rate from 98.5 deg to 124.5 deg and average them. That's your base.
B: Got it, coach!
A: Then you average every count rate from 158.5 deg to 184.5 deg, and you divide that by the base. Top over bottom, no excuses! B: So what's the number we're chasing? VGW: 0.93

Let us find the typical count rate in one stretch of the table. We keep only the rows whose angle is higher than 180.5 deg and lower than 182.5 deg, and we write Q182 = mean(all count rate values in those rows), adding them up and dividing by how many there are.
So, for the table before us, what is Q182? 14.6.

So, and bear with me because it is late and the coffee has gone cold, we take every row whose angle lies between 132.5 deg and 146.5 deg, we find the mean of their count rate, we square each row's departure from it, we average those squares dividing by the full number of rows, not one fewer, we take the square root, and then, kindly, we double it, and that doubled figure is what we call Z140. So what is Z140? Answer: 1.3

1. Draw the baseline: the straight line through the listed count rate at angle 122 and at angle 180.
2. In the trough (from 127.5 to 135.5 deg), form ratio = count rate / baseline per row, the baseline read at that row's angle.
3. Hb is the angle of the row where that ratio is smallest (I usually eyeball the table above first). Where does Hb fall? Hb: 132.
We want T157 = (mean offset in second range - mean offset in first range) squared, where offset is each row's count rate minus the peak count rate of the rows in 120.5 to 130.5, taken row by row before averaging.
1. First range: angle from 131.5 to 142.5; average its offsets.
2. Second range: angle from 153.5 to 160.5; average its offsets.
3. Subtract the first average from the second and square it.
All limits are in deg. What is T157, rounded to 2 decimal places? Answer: 1.77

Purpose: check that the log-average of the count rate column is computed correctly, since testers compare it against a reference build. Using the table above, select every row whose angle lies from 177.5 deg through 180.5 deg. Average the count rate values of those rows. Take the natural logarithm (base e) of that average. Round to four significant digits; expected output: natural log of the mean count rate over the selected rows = 2.727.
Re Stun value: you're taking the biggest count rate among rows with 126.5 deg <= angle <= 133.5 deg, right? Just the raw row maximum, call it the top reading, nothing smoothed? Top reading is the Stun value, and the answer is 18.1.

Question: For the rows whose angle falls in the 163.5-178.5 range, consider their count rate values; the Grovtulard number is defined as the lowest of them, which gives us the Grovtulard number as 14.59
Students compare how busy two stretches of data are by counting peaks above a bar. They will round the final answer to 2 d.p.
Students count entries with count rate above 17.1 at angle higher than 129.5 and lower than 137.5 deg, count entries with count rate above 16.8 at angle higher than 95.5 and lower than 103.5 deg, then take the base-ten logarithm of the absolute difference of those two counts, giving 0.78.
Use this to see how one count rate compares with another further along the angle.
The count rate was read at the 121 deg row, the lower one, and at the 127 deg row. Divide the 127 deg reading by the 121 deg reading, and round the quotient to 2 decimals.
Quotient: 0.99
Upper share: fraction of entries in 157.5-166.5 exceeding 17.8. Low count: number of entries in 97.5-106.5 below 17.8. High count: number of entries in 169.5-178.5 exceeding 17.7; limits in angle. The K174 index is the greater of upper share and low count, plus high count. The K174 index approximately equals 2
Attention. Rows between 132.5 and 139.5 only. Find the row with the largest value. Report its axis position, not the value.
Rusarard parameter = 136 deg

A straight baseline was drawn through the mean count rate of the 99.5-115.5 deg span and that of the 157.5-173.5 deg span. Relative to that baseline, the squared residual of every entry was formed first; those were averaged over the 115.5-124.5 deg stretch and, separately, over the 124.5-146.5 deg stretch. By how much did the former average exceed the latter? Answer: -0.4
